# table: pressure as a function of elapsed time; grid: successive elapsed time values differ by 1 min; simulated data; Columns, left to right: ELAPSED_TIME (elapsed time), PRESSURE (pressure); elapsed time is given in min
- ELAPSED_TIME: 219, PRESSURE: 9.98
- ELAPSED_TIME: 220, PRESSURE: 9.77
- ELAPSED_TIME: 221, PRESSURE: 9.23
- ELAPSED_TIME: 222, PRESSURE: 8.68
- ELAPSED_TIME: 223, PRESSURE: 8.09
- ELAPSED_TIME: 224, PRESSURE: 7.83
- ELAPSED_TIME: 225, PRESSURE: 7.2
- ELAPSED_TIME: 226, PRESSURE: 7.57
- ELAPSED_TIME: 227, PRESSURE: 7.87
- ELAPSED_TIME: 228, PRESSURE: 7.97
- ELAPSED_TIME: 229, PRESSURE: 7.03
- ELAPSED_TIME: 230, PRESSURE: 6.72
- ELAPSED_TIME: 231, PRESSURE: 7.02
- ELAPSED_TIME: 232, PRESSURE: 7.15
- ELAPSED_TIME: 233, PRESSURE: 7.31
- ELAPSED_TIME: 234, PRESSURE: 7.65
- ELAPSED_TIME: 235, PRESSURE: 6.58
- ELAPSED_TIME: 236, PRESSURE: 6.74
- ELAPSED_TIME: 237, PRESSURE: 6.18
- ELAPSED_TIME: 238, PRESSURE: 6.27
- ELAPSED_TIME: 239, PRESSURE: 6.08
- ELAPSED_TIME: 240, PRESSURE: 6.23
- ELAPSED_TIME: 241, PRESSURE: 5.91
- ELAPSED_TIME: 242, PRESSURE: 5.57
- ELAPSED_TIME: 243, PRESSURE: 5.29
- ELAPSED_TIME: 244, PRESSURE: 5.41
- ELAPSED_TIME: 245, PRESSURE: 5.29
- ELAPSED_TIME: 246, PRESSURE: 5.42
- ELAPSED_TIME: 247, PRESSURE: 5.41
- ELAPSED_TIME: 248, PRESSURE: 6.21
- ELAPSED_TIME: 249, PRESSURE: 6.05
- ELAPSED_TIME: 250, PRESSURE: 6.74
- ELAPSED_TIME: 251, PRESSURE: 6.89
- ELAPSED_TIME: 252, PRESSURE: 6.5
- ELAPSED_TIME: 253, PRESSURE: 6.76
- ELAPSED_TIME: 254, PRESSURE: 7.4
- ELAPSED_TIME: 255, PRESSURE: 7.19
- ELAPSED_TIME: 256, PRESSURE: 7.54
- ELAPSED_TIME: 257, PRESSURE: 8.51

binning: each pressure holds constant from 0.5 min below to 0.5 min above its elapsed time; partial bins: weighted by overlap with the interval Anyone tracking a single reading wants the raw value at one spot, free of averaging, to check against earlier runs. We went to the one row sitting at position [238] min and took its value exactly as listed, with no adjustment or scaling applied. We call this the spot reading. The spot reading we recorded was 6.27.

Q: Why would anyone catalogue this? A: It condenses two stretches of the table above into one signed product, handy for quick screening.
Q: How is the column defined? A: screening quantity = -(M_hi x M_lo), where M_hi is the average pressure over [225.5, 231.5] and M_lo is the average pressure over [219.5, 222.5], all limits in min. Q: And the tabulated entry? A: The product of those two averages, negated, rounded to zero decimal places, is -68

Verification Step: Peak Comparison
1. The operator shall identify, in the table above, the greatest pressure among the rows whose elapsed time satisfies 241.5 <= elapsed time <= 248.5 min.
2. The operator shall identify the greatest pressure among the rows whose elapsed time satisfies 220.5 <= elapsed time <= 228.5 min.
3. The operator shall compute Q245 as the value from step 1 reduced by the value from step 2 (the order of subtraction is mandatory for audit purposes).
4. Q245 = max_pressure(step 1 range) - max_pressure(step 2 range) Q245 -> -3.0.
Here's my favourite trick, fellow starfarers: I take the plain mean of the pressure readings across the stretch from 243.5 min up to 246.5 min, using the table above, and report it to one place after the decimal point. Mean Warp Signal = 5.4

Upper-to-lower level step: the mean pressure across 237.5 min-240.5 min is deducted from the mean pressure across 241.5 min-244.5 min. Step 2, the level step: -0.8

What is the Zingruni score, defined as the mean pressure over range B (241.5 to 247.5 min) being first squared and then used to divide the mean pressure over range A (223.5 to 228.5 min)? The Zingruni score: 0.264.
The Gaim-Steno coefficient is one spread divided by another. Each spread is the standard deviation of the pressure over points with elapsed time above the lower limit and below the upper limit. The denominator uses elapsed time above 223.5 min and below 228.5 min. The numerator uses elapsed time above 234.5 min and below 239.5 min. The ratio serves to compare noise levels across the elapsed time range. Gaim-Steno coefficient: 0.90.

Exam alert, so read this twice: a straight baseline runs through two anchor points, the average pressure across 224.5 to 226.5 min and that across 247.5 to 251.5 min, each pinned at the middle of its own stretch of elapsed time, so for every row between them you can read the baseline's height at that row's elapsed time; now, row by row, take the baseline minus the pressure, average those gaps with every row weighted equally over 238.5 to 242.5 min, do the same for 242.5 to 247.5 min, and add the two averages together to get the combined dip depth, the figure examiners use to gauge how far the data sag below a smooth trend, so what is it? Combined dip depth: 2.1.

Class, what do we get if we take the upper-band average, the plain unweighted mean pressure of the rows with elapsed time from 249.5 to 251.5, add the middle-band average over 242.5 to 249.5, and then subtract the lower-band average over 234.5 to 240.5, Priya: 6.1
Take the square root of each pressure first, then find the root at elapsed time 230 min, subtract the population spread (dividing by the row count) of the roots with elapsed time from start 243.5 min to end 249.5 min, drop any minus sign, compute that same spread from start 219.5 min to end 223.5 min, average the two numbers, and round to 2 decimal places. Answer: 1.31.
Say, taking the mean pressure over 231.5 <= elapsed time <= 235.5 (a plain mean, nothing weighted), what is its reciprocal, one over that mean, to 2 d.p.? 0.14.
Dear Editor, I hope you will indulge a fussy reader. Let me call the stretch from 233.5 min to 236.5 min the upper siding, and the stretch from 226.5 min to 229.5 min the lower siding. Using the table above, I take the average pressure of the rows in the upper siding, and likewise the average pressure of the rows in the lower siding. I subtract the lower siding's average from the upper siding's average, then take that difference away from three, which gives 3.6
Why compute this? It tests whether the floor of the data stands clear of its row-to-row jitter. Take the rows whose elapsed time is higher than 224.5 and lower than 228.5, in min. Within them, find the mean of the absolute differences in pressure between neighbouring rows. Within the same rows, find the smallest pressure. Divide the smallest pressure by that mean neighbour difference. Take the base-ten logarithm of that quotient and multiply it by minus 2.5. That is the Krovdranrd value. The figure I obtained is -3.6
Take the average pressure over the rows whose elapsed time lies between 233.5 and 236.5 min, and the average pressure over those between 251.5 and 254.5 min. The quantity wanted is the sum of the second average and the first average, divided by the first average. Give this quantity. 1.99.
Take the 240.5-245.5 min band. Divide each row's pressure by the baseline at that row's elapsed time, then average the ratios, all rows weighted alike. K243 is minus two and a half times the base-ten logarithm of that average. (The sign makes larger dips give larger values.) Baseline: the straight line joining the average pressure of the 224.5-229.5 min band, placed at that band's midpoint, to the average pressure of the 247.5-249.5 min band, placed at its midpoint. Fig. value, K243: 0.18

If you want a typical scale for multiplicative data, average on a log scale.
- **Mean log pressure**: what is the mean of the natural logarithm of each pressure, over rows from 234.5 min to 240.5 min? 1.85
